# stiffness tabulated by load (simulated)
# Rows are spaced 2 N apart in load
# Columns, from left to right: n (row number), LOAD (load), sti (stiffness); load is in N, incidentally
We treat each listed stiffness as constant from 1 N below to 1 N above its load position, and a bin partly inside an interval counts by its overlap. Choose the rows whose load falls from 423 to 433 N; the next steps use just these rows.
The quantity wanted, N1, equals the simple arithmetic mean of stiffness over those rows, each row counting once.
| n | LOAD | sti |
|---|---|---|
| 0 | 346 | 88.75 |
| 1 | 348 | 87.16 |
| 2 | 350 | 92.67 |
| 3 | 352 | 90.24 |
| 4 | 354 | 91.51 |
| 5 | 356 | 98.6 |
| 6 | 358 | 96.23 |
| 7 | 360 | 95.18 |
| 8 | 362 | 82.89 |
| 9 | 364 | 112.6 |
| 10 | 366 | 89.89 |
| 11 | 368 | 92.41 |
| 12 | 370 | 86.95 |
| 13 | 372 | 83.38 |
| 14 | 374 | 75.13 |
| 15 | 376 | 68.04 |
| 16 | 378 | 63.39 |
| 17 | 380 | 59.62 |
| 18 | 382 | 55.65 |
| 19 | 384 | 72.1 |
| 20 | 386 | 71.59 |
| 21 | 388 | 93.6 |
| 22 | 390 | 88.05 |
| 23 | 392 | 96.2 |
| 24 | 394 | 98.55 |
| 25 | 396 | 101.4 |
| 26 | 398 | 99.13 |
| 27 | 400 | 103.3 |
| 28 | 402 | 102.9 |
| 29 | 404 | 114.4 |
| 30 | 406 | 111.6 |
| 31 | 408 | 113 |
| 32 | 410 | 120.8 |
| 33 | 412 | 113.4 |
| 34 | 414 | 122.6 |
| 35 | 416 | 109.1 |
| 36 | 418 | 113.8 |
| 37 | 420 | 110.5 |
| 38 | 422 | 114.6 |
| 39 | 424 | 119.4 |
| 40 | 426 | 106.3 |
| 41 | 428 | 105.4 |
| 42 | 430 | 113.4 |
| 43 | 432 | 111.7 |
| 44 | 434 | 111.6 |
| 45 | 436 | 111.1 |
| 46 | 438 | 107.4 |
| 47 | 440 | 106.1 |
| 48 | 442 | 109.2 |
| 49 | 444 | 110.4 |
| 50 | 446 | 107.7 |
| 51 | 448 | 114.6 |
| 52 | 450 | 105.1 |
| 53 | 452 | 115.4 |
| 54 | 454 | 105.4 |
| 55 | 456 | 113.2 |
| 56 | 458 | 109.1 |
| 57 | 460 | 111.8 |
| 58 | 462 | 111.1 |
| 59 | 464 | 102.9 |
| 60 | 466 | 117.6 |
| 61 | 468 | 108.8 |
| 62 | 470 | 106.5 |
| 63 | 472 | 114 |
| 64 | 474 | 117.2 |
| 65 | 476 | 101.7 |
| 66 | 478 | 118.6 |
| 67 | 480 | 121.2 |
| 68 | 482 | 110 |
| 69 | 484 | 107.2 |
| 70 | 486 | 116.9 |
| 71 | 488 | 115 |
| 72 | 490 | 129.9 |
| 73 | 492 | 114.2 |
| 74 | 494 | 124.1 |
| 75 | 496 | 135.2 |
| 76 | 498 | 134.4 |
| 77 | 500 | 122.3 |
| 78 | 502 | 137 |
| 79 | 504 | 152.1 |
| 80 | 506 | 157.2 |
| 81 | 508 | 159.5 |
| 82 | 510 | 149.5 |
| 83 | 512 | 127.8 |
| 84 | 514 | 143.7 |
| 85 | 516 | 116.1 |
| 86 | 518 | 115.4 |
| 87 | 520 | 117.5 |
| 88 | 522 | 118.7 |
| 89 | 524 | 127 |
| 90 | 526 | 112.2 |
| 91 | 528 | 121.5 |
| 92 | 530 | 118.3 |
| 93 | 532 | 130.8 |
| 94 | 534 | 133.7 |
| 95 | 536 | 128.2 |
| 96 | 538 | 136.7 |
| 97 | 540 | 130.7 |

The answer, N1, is 111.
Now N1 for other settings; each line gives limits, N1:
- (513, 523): 122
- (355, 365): 97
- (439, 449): 110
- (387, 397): 96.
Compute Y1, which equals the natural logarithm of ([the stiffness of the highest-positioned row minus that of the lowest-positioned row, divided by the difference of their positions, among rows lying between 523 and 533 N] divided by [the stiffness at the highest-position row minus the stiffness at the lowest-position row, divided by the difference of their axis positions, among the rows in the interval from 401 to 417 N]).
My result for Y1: 0.1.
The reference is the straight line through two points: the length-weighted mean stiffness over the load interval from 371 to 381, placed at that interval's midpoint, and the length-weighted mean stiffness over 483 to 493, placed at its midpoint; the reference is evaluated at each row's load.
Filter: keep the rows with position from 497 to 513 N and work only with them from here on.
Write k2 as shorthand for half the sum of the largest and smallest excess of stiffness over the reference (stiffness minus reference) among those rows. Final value 17.6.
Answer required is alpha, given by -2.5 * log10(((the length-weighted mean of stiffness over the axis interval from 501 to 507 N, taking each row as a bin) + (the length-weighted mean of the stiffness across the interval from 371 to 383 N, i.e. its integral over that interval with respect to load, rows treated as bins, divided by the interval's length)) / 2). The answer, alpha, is -5.09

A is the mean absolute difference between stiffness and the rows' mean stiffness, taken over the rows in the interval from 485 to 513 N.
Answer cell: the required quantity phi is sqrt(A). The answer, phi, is 3.5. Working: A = 12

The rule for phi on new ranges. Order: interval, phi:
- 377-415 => 4.1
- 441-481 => 2.1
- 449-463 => 1.8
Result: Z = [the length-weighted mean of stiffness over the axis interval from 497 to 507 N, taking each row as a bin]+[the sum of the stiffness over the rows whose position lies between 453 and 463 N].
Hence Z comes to 691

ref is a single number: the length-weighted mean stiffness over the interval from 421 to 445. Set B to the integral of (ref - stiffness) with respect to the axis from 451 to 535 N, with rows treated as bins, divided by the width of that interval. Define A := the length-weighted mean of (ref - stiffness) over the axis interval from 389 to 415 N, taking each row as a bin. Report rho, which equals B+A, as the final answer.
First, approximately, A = 4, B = -11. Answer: -7.4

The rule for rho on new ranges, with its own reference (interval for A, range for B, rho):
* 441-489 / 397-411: 0.5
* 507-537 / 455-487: -18.6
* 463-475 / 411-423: -4.1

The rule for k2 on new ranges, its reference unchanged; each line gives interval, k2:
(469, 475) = 1.9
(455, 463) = 7.4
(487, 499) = 5.6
